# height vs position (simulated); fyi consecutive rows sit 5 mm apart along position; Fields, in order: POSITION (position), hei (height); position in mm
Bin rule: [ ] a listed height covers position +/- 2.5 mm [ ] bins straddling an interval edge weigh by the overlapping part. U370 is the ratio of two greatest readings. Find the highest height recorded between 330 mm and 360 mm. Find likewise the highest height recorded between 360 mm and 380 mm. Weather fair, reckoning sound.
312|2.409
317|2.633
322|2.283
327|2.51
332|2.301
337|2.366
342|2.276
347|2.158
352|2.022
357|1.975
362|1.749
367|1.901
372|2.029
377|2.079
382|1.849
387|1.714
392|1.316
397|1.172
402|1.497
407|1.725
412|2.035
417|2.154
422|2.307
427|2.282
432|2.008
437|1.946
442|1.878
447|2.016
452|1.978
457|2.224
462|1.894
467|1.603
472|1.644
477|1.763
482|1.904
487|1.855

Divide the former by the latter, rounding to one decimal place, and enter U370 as 1.1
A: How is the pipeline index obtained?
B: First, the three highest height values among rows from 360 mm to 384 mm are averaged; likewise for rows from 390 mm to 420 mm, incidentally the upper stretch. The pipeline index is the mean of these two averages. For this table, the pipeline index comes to 1.99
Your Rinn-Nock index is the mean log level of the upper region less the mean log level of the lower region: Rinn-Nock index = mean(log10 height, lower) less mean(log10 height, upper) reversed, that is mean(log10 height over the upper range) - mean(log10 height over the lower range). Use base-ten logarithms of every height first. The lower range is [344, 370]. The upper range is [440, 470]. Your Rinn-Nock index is -0.01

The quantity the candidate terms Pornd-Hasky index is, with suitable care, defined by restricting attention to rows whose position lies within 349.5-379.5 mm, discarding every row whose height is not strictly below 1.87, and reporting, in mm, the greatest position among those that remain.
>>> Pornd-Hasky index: 362 mm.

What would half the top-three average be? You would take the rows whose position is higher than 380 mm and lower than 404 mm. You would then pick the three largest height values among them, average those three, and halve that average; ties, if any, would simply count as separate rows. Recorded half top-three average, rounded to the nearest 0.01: 0.84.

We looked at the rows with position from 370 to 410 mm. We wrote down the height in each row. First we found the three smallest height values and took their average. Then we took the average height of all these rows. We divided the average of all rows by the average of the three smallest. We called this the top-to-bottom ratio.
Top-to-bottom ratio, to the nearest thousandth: 1.259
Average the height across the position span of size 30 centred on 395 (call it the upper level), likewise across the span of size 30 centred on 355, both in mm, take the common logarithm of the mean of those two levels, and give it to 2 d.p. 0.25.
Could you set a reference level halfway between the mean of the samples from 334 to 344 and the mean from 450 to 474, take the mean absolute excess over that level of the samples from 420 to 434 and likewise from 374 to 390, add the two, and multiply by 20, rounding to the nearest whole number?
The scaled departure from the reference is 8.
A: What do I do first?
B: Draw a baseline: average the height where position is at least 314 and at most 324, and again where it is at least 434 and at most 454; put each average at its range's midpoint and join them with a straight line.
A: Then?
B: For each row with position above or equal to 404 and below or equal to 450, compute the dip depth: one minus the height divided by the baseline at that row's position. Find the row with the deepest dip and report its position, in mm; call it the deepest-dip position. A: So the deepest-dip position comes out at 407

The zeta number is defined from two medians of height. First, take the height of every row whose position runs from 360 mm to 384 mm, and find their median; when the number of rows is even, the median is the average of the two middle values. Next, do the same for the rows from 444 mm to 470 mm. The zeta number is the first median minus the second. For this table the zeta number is -0.1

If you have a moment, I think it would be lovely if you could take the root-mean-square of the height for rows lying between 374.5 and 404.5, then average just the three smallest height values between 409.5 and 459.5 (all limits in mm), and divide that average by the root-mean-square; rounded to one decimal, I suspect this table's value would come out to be 1.2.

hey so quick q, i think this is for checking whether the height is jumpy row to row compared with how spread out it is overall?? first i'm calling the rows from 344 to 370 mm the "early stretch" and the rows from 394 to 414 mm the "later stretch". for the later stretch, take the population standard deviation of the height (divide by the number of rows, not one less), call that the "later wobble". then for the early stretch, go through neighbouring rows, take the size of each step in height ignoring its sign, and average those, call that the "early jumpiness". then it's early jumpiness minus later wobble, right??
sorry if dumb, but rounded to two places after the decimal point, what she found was -0.18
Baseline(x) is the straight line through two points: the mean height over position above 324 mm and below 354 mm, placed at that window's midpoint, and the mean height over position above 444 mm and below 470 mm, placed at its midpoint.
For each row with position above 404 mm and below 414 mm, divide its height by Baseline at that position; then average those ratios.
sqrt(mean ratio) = 0.95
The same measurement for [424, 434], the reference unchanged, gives 1.03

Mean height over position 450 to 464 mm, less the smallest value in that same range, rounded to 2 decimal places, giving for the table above 0.14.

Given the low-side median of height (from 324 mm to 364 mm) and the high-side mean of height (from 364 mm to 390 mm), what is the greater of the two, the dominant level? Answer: 2.22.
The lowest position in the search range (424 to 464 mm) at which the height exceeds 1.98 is 427 mm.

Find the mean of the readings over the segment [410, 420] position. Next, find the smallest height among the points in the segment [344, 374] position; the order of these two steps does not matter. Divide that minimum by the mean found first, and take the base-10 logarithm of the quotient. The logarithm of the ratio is -0.08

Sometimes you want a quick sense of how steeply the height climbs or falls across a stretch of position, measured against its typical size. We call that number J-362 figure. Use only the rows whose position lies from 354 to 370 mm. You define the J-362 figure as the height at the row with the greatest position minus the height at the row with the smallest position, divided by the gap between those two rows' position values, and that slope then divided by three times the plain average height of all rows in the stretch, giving -0.0013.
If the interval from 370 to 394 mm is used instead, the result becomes -0.0066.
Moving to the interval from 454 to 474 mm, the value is -0.0070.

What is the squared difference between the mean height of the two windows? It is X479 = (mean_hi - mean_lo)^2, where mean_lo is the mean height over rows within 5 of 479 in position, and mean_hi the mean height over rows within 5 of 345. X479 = 0.15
